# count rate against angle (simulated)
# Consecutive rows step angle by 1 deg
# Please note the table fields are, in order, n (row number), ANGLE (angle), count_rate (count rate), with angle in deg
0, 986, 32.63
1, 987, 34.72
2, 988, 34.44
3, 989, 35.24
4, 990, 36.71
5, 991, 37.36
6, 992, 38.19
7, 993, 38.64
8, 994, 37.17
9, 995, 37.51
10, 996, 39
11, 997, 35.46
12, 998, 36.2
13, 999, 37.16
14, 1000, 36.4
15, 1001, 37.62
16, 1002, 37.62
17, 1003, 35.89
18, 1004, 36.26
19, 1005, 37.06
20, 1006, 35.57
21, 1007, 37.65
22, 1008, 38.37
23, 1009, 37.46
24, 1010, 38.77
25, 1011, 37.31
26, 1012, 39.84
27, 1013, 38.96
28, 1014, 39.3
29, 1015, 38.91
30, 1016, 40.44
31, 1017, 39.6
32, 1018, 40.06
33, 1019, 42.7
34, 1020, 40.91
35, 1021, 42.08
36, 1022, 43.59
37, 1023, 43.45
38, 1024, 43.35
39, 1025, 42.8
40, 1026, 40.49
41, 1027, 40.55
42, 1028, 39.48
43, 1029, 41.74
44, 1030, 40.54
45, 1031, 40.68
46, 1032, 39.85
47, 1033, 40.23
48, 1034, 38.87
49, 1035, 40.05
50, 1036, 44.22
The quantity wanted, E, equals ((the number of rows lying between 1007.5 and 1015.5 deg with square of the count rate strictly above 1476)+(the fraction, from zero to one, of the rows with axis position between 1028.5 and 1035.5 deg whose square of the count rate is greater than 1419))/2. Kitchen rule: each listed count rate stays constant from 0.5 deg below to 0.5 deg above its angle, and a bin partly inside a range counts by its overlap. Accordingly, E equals 3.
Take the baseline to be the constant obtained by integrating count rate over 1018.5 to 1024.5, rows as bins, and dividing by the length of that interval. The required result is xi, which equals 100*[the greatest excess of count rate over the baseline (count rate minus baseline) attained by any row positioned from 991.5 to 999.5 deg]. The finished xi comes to -368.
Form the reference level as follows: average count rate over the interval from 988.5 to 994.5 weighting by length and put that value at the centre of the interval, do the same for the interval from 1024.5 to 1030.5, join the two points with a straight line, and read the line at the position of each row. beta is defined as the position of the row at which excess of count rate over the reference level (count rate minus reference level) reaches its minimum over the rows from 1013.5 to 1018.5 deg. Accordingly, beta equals 1015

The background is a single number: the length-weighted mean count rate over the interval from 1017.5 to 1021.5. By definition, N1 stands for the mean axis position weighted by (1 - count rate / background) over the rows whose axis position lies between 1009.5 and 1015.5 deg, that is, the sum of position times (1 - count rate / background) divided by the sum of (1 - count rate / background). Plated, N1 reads 1012.3 deg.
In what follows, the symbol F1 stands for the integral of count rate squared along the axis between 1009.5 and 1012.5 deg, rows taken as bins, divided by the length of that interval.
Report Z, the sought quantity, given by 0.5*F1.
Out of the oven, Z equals 747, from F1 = 1494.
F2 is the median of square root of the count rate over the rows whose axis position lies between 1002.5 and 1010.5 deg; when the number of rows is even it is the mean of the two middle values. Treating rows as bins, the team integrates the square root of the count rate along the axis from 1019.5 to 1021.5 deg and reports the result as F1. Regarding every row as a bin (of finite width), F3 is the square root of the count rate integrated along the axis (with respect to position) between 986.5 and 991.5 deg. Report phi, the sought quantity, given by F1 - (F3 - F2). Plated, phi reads -11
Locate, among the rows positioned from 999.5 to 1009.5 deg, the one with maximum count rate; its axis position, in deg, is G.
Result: 1008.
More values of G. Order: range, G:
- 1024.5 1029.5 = 1025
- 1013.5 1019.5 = 1019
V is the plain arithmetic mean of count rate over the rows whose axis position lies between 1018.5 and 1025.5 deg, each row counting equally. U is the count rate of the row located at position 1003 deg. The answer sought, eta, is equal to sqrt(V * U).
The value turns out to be 39.1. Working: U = 35.89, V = 42.7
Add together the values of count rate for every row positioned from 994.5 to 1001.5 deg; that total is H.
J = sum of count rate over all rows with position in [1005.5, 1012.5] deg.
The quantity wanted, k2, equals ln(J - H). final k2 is 1.73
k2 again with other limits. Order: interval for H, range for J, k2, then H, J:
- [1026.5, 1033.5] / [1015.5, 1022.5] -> 1.84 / 283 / 289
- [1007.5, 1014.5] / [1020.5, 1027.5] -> 3.27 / 270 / 296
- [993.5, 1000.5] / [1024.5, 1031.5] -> 3.31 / 259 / 286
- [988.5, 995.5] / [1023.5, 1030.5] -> 3.34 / 261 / 289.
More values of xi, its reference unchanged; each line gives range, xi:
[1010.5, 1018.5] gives -224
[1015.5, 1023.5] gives 91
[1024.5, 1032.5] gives 12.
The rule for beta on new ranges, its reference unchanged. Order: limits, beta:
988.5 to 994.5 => 989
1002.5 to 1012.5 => 1006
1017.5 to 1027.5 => 1027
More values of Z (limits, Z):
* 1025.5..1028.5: 807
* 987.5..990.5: 629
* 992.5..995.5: 714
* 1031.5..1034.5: 786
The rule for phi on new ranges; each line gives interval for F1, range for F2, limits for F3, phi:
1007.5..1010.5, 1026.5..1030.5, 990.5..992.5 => 13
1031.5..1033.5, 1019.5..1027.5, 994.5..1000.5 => -17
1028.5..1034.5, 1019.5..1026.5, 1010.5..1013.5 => 26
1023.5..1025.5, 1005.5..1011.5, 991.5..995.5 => -5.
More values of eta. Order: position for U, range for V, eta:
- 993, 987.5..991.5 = 37.3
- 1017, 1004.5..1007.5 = 38.2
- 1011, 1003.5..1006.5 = 36.8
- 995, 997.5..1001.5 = 37.2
